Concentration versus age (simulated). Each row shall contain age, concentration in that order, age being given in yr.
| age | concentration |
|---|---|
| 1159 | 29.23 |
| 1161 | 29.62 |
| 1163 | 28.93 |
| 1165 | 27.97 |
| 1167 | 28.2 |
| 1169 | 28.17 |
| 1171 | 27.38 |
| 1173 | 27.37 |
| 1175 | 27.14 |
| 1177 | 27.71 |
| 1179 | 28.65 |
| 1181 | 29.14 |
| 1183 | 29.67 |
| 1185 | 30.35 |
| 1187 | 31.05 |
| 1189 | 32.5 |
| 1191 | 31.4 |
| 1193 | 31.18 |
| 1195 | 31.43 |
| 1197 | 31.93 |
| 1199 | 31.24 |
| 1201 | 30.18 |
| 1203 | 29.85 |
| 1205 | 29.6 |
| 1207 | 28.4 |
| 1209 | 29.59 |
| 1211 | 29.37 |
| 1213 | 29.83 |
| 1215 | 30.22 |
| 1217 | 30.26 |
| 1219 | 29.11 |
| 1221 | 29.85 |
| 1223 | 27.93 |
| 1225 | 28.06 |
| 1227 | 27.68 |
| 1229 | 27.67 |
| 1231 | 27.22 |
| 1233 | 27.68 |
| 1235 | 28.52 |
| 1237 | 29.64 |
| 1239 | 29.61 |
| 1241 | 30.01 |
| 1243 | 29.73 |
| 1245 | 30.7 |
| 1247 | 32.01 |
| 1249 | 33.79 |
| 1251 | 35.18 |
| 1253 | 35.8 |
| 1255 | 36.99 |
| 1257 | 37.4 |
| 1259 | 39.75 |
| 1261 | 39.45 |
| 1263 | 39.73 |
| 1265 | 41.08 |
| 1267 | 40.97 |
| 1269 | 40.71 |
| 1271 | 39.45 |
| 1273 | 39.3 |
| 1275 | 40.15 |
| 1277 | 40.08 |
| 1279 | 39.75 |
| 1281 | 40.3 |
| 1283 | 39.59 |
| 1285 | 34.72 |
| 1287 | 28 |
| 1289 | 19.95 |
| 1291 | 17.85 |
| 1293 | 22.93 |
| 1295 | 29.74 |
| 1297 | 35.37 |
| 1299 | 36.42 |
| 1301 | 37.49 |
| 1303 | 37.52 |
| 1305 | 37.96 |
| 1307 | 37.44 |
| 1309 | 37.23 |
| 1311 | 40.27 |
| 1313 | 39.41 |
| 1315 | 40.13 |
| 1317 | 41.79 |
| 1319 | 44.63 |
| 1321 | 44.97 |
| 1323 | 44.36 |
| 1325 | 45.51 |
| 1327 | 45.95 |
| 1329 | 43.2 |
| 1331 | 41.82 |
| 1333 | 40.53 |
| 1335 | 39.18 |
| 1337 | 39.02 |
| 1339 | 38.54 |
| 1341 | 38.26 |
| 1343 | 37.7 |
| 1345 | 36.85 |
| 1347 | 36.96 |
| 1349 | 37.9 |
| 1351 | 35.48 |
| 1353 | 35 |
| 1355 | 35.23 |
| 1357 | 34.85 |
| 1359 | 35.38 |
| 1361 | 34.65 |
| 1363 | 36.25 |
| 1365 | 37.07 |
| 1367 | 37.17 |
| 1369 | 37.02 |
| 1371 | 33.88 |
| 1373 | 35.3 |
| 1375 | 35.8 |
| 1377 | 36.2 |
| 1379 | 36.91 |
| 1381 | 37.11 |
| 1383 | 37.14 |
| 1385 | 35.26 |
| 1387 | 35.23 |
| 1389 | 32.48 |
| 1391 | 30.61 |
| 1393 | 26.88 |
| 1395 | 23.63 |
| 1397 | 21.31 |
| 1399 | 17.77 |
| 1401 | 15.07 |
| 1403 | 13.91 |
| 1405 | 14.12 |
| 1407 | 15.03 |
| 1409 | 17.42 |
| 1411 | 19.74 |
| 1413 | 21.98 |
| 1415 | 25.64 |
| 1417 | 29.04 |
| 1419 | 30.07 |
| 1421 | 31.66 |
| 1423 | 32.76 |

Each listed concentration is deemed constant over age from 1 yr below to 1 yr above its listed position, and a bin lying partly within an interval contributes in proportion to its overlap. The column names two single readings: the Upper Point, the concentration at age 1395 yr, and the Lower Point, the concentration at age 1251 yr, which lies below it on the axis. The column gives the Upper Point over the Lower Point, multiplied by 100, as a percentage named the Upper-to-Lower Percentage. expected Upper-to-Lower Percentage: 67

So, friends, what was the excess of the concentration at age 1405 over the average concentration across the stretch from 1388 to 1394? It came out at -15.9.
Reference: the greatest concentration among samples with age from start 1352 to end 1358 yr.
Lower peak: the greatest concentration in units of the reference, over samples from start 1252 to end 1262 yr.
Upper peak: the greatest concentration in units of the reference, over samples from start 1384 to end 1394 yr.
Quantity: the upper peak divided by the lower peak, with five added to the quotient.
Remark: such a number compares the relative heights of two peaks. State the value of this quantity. 5.89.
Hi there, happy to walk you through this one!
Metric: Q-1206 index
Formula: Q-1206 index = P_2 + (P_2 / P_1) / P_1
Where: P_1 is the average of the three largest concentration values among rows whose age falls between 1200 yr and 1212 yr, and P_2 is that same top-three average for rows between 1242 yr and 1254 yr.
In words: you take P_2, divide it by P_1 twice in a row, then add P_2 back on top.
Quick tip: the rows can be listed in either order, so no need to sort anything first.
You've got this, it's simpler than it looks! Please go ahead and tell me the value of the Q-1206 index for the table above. 35.0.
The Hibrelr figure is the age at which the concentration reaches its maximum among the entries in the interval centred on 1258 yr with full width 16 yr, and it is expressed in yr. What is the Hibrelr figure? 1265 yr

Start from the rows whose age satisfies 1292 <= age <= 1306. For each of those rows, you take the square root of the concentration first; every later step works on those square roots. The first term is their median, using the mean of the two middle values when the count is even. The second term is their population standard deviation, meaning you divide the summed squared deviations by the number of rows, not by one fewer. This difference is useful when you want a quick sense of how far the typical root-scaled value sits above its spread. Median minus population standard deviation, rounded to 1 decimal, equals 5.6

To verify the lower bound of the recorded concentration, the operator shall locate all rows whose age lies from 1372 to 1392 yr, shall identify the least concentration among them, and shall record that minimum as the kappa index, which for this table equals 30.61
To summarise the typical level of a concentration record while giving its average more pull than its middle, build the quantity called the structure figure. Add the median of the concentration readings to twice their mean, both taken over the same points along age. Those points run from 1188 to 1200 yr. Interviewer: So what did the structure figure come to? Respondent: 95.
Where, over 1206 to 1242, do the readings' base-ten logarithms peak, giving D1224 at 1217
